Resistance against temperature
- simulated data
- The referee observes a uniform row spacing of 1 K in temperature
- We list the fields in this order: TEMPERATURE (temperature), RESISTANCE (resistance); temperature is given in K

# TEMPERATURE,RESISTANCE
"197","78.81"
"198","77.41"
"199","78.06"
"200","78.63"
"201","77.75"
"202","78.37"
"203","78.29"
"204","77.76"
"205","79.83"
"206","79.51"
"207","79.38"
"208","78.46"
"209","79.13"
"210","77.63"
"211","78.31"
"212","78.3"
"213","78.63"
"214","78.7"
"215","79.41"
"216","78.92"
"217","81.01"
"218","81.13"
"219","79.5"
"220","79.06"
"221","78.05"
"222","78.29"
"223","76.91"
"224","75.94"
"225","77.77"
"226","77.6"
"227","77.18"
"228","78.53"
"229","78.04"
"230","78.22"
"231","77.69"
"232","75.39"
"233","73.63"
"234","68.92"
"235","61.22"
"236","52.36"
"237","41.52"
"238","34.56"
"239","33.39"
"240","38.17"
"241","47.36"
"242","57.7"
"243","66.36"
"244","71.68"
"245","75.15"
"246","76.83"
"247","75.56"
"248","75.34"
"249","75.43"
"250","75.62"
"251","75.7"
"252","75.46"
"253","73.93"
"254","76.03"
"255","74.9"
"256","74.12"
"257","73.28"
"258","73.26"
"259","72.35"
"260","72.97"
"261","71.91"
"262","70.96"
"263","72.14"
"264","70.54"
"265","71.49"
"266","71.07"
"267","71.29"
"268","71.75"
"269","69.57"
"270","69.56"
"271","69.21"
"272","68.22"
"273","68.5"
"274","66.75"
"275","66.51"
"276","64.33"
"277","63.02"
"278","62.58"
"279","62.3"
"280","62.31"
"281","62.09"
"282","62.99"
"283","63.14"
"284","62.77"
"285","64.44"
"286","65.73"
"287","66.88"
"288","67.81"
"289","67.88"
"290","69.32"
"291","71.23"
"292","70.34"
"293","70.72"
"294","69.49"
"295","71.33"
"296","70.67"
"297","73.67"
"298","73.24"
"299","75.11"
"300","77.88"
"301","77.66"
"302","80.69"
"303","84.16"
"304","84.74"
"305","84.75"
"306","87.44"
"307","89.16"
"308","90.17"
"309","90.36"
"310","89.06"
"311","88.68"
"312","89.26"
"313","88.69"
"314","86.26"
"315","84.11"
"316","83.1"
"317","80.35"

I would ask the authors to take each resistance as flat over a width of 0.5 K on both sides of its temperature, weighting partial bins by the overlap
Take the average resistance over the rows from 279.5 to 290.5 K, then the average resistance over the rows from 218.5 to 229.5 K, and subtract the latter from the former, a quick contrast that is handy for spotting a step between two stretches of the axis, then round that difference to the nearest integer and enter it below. -13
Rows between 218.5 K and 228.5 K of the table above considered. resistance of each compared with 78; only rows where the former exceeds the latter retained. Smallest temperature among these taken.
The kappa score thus 219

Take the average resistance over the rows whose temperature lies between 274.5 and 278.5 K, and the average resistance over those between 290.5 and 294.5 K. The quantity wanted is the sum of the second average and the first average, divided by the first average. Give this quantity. 2.10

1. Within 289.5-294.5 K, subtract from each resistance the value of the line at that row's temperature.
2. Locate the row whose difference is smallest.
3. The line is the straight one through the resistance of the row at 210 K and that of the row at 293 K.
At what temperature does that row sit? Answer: 290 K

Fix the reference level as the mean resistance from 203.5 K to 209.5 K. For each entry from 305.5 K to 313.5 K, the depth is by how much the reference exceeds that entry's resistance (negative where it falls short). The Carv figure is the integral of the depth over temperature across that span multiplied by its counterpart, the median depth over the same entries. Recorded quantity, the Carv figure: 815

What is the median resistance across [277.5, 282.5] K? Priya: 62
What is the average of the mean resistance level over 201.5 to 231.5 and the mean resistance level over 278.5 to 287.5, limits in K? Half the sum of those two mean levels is 71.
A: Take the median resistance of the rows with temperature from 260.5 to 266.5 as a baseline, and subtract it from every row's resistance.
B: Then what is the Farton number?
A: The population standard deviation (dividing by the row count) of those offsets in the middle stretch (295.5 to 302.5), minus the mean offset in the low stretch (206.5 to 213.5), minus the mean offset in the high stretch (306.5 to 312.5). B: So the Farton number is -22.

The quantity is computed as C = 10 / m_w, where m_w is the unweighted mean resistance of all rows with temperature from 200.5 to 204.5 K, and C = 0.128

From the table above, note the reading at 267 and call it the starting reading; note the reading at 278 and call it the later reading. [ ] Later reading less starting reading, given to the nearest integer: -9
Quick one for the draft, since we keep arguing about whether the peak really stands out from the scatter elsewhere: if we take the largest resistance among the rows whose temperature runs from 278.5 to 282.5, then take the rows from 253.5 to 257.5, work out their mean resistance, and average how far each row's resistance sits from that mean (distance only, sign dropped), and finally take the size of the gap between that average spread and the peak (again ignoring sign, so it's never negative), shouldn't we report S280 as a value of 62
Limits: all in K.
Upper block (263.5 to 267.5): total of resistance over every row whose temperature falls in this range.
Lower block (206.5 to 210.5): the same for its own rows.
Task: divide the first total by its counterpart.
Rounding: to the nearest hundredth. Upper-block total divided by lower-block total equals 0.90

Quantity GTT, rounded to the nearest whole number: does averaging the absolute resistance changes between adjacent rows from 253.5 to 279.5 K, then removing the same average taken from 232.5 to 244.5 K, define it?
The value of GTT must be -6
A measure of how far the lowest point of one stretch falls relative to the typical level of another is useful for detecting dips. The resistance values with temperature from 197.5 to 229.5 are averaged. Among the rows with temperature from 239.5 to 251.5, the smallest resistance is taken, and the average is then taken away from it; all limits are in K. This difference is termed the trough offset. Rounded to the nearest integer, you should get -40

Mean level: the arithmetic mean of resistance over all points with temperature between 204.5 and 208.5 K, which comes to 79.3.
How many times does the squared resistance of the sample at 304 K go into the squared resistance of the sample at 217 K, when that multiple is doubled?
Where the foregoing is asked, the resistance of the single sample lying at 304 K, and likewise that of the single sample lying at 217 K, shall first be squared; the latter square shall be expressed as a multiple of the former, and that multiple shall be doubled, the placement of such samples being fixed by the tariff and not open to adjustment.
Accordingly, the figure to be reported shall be 1.83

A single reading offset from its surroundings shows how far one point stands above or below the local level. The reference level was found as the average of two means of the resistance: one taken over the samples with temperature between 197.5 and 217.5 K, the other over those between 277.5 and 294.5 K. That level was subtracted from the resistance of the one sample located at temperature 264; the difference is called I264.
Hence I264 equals -1.8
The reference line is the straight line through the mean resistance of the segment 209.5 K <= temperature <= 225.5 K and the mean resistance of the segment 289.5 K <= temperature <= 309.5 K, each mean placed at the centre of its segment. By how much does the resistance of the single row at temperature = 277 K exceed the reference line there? -15.2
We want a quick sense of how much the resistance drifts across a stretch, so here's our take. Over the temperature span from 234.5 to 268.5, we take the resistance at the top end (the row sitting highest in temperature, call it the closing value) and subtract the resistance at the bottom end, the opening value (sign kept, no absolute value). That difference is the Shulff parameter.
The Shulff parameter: 11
